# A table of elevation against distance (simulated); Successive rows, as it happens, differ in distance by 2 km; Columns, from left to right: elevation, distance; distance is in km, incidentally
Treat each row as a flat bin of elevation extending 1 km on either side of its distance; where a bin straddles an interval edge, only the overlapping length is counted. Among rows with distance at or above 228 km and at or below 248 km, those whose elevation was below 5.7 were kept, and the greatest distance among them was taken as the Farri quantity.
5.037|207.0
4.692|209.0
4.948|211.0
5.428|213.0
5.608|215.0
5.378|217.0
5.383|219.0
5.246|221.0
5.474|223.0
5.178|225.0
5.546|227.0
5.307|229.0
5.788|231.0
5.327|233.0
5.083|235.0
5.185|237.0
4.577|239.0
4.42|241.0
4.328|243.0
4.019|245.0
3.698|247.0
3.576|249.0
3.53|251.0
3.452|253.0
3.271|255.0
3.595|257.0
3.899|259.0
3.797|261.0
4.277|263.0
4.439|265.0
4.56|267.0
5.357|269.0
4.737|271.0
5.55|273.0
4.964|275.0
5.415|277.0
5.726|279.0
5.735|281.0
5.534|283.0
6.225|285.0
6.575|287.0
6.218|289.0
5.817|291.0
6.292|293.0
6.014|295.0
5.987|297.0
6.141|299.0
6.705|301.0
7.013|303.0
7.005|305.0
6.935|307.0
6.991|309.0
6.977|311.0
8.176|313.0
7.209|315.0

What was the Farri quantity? 247.0 km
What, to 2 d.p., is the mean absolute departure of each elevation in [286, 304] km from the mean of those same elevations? 0.30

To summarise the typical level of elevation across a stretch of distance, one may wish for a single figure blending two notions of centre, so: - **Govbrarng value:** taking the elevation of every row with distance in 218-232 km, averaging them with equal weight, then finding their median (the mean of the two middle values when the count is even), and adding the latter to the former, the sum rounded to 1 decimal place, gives 10.8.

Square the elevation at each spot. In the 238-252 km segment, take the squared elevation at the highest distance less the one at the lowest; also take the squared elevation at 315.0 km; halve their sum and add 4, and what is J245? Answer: 26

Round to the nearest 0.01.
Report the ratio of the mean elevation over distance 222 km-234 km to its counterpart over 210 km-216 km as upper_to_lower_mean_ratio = 1.02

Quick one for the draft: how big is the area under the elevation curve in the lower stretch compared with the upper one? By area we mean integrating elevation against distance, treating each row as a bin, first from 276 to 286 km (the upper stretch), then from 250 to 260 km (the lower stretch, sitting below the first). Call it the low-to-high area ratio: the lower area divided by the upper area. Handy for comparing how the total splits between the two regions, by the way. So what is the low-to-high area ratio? 0.62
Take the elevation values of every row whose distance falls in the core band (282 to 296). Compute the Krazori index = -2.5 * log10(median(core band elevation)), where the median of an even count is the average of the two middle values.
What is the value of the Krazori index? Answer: -1.98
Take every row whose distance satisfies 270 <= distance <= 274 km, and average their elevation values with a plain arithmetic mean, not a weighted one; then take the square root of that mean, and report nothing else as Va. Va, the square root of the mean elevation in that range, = 2.27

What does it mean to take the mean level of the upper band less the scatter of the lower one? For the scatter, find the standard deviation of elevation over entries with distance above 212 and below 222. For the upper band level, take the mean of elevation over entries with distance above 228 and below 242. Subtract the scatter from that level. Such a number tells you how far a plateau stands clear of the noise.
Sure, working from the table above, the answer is 5.0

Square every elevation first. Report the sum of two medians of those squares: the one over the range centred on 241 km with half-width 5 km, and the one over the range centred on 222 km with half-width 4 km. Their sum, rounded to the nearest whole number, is 48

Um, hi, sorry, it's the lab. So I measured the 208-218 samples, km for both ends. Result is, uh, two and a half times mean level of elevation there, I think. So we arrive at 13.0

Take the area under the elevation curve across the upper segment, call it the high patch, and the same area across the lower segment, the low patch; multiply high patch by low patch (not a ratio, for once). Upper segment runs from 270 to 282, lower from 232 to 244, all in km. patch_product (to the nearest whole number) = 3716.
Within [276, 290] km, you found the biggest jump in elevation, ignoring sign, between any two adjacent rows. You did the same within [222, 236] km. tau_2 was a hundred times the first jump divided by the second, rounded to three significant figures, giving 144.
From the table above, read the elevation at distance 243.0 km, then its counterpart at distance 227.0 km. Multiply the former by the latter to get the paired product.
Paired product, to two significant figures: 24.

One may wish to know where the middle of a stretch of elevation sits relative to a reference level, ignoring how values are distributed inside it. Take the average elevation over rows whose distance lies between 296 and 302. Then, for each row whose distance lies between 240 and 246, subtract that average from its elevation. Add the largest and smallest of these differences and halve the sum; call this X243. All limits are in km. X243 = -2.1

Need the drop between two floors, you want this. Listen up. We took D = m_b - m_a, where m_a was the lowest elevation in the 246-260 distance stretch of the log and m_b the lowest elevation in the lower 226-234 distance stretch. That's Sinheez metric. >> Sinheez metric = 2.0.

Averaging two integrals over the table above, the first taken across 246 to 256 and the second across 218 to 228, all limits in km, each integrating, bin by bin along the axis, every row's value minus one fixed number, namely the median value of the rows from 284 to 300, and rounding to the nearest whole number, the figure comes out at -17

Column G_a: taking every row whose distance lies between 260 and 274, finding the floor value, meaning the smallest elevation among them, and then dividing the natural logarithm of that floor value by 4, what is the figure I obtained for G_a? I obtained 0.33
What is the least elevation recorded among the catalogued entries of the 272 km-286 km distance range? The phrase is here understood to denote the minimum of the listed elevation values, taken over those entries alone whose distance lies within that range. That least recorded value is 4.964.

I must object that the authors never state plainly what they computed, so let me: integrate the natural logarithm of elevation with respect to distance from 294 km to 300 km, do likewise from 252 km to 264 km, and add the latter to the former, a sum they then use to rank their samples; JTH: 26.5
